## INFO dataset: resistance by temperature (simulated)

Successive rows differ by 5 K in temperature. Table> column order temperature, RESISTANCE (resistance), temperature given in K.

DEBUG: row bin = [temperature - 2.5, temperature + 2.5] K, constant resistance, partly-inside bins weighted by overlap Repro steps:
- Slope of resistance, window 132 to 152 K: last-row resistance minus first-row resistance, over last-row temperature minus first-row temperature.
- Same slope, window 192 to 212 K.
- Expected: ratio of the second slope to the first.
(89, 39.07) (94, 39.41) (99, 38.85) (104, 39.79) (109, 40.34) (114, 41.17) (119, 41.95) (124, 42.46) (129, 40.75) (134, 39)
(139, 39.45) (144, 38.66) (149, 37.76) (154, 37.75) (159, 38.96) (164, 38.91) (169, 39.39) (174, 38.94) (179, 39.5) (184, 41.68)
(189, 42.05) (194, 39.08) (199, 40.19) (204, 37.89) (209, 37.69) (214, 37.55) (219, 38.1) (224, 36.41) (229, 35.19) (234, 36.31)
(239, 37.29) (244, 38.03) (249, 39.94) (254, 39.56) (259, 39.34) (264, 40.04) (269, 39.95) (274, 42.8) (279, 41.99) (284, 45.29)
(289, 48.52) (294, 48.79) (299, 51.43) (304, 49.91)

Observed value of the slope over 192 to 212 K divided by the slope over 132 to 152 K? 1.1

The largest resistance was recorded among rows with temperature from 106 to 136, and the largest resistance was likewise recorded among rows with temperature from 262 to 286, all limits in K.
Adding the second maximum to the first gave 88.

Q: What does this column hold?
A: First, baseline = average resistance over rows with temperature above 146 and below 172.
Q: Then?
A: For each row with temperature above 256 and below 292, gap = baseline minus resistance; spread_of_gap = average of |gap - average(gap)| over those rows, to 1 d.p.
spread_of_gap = 2.6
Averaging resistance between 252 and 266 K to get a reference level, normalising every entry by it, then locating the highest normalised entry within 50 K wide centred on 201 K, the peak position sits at 189 K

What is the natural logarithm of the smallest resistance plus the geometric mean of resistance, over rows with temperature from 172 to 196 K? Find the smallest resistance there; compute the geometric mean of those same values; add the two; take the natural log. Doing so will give 4.37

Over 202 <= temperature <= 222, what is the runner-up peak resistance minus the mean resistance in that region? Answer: 0.1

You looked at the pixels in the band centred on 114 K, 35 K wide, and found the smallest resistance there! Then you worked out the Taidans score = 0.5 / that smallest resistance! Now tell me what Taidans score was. 0.0129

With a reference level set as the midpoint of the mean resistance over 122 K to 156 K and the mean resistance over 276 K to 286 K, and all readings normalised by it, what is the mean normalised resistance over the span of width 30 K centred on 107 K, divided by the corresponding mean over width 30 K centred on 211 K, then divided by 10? 0.106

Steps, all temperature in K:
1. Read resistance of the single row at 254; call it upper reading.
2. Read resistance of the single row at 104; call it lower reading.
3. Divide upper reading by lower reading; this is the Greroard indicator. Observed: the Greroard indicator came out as 0.99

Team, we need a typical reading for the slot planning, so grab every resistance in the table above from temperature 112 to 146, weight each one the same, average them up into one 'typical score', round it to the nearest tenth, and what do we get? 40.5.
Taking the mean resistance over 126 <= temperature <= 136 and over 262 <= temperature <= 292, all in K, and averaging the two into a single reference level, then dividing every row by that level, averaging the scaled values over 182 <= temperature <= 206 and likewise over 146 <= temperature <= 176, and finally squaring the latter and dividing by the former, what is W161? 0.89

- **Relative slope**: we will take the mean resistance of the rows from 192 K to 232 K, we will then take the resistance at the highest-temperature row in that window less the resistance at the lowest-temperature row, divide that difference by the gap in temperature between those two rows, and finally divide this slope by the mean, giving -0.0029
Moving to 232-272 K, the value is 0.0027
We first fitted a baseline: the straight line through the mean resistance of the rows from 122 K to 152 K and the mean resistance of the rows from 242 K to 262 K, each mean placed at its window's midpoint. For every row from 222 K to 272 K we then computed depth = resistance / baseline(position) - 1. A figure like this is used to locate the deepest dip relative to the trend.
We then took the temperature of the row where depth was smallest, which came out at 229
